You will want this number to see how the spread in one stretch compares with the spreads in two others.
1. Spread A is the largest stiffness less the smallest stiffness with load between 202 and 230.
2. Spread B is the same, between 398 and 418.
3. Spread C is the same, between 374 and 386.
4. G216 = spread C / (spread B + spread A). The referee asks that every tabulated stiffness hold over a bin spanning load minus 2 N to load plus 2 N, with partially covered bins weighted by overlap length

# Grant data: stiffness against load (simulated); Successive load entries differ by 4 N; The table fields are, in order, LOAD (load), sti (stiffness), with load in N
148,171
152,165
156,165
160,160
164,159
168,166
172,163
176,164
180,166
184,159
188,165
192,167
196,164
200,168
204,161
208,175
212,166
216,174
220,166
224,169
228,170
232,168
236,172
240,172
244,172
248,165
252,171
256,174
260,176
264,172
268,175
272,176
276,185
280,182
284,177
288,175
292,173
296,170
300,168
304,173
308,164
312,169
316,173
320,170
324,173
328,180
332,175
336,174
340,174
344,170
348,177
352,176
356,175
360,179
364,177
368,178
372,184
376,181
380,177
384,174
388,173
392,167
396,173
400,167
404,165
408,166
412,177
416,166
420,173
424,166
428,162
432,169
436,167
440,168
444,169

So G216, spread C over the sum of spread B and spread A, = 0.27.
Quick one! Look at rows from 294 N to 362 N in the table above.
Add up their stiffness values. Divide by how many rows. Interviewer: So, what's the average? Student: 173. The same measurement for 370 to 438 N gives 171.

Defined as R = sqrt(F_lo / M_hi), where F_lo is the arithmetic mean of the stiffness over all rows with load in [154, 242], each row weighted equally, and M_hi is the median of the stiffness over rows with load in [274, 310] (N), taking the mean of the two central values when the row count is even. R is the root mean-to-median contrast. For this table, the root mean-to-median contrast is 0.980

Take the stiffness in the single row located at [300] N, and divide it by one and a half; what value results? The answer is 112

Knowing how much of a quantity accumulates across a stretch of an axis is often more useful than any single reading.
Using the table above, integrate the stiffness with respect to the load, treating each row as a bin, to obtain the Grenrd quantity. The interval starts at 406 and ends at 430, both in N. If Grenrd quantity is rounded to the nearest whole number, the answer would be 4040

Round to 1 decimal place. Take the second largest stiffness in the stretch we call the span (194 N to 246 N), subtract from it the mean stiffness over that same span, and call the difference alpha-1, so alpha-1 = 5.0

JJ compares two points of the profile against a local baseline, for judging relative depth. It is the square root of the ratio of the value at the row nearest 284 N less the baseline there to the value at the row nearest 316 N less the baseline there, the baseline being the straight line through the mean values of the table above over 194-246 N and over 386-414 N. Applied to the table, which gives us 1.5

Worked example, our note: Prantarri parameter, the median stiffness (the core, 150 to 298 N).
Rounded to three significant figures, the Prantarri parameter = 169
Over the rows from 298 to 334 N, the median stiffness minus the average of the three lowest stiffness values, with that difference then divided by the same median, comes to 0.035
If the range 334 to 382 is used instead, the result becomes 0.024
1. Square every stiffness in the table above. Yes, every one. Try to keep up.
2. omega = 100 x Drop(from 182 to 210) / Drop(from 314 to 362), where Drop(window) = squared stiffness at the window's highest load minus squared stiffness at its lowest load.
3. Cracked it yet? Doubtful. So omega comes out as 253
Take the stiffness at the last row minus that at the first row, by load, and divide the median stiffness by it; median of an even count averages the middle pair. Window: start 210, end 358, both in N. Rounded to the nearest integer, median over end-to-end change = 19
